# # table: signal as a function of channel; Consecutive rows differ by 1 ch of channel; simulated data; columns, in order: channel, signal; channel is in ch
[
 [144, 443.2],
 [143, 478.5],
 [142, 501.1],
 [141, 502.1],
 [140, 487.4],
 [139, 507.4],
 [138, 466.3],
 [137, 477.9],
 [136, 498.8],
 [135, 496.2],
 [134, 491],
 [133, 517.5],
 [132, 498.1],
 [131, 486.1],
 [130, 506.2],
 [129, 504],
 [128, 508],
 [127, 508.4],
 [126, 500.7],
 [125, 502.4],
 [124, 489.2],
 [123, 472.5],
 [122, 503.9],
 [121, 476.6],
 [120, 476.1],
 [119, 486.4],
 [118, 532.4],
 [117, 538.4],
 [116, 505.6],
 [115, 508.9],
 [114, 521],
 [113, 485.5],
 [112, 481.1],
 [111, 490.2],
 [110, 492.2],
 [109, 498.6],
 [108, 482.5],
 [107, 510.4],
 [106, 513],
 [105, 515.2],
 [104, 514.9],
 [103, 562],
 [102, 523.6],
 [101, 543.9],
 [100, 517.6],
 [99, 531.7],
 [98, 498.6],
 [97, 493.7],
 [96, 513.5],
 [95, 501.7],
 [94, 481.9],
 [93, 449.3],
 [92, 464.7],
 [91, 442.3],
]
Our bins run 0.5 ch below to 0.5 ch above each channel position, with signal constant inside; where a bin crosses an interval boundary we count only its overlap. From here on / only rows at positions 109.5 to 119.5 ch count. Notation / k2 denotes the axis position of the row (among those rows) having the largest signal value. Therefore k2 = 117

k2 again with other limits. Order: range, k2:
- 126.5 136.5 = 133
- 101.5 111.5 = 103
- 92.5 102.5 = 101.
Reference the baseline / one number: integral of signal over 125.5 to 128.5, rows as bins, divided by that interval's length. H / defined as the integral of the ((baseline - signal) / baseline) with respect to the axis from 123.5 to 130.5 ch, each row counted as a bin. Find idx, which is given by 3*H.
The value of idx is 0.1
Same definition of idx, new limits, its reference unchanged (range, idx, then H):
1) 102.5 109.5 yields -0.3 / -0.11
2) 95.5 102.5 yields -0.5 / -0.16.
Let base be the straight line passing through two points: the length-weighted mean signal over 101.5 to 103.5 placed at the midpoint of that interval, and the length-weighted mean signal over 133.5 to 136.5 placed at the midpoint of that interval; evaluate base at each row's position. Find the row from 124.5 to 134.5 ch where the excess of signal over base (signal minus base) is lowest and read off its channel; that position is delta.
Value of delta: 131 ch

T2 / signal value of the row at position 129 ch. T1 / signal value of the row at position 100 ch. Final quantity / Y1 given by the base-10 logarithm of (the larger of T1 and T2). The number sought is 2.71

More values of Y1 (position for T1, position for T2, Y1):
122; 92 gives 2.70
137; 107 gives 2.71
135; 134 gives 2.70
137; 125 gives 2.70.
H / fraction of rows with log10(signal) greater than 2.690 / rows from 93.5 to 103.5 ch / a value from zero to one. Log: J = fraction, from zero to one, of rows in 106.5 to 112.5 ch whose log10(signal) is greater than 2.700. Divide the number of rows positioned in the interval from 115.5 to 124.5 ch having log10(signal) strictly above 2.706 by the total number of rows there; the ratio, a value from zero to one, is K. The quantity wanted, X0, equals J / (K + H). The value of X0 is 0.15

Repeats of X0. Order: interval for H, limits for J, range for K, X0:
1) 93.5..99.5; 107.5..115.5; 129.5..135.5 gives 0.25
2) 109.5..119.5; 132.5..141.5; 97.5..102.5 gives 0.22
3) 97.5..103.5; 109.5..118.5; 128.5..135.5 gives 0.49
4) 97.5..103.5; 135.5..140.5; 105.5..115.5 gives 0.14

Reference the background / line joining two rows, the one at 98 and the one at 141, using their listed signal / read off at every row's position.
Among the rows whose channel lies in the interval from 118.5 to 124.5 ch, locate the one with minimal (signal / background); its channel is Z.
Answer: 123 ch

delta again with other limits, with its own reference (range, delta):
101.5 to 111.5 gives 108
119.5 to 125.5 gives 120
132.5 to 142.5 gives 138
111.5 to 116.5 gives 112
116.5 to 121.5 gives 120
